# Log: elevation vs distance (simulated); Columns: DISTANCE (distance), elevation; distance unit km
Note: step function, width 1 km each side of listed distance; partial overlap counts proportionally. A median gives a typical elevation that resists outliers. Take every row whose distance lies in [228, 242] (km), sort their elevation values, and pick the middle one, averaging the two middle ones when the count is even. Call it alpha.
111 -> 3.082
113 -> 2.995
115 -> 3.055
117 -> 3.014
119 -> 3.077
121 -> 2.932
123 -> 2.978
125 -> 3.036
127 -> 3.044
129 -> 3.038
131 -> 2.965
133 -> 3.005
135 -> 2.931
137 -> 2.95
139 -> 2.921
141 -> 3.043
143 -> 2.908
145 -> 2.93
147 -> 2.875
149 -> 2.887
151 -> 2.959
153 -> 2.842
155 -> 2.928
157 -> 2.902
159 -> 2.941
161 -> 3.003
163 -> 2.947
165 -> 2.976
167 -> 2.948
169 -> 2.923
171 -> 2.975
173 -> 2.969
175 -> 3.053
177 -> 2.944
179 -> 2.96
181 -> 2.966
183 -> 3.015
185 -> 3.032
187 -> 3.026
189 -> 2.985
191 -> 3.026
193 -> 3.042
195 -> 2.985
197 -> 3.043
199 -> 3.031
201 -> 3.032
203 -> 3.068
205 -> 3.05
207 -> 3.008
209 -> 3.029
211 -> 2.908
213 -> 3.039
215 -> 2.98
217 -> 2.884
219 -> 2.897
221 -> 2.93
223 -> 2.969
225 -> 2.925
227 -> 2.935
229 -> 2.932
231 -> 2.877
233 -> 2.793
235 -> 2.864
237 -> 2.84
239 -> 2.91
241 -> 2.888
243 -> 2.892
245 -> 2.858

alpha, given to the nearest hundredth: 2.88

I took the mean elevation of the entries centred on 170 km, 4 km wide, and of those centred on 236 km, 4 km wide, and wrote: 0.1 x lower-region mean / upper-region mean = 0.103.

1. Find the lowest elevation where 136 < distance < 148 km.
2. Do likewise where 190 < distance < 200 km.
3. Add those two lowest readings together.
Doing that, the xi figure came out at 5.86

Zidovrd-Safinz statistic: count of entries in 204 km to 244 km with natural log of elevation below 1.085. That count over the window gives 14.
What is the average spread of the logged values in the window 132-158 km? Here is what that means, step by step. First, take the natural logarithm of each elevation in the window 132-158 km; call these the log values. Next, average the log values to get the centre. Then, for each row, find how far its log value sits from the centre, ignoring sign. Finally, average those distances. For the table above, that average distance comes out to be 0.0127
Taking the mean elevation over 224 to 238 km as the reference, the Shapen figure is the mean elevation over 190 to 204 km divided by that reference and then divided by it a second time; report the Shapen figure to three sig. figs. 0.365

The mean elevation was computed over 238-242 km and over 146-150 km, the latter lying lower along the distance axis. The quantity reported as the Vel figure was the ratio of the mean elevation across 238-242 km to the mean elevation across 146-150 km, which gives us 1.01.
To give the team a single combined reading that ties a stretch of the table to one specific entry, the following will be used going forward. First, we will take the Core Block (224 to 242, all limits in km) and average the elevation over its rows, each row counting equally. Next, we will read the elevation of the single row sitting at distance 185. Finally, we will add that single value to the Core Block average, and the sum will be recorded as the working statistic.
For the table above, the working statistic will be 5.92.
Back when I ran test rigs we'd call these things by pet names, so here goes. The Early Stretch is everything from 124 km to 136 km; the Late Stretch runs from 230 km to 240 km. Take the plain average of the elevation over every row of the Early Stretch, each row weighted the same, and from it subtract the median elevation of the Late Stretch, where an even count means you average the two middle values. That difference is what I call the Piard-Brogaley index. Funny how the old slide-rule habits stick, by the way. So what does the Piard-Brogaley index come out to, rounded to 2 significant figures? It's 0.14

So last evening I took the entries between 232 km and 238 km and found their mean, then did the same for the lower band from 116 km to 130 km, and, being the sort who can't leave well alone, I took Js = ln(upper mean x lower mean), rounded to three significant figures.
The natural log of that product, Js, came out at 2.15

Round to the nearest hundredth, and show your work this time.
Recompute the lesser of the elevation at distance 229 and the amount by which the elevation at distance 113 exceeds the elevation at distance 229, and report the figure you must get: 0.06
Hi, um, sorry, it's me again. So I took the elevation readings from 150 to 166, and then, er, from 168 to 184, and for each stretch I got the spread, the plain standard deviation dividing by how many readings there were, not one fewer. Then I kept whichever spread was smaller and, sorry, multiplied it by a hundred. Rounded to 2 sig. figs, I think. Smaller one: 3.8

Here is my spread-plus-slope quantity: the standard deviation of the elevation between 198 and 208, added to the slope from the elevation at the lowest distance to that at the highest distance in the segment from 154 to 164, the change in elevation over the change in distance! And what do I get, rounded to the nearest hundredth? 0.02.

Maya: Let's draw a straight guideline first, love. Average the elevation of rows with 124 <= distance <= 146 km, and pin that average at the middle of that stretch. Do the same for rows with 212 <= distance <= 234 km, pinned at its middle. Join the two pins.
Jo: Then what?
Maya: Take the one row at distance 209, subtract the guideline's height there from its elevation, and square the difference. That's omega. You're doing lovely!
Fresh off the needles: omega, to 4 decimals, 0.0093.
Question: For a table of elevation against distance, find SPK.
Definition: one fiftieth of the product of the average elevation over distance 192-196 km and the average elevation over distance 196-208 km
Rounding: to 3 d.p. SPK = 0.183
